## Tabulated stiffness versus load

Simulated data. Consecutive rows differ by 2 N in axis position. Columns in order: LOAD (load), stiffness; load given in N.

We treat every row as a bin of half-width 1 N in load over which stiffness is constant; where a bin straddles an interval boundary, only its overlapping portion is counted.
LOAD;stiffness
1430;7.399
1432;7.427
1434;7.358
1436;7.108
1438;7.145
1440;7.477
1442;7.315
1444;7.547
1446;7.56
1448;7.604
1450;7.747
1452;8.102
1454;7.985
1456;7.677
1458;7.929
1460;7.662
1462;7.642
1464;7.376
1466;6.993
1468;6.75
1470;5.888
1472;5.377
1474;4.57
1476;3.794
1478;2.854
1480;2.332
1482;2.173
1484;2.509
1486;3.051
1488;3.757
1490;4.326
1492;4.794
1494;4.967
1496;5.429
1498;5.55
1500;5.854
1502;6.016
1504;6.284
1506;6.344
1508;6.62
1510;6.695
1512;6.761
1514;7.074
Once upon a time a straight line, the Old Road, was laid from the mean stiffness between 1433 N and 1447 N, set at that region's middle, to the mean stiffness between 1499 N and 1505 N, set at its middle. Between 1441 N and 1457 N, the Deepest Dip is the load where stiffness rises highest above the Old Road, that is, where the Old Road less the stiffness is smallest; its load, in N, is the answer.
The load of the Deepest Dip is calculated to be 1452 N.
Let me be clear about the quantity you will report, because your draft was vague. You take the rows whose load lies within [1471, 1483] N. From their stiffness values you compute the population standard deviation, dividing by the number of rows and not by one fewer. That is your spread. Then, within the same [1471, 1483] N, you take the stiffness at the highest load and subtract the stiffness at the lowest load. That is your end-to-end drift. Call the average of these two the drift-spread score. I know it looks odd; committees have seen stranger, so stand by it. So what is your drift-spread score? -1.0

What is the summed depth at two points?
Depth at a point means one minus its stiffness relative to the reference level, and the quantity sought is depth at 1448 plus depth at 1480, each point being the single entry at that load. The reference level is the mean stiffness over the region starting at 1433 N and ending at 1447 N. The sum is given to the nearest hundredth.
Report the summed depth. 0.65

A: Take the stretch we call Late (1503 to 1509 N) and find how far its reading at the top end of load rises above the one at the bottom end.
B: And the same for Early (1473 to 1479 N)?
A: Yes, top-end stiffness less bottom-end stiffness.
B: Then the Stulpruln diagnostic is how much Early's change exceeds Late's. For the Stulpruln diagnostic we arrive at -2.1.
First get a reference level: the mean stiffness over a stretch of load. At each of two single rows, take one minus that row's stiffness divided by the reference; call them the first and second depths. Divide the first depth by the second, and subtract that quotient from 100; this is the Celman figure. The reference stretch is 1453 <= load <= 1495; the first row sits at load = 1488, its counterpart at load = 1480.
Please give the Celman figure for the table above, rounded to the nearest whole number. 99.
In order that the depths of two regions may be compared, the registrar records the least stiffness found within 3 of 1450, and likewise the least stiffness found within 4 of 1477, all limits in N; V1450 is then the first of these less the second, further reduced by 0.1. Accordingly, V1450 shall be 5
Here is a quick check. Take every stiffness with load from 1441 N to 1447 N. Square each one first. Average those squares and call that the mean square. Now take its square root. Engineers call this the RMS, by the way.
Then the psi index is 7.5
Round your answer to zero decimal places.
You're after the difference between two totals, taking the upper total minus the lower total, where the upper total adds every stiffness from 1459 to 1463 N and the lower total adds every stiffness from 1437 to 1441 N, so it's 1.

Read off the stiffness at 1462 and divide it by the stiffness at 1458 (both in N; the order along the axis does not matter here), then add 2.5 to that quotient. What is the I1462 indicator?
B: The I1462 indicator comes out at 3.46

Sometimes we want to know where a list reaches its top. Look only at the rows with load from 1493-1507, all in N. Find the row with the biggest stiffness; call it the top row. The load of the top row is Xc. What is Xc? 1506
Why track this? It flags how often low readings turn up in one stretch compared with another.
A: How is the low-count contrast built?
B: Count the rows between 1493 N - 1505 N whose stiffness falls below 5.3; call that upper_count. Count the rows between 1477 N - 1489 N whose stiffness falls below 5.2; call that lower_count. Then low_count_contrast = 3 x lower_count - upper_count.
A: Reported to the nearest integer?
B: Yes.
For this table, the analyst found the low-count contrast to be 17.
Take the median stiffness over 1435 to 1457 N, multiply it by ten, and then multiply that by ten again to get 756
